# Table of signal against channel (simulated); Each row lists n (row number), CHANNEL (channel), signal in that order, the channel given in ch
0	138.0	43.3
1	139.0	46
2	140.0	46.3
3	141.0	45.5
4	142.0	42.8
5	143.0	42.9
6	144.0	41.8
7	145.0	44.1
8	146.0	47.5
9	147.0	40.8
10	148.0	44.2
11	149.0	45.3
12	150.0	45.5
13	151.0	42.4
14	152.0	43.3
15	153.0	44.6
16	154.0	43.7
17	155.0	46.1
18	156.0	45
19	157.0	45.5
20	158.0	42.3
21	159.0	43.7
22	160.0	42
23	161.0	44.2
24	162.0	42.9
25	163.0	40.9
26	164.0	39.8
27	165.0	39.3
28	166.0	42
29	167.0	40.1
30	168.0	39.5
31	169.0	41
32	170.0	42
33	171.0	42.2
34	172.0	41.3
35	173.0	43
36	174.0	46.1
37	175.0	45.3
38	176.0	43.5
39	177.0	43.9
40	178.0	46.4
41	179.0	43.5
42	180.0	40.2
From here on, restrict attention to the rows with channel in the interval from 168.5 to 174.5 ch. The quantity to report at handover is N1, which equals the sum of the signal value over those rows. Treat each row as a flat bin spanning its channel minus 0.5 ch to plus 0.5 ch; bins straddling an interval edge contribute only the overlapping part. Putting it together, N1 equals 256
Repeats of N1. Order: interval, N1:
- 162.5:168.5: 242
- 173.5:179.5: 269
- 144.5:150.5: 267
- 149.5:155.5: 266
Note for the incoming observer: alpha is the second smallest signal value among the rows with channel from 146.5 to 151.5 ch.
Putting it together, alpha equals 42.4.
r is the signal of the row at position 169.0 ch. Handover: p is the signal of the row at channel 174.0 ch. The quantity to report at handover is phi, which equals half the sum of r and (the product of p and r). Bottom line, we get 966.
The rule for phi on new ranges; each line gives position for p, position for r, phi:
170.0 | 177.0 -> 944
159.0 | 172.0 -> 923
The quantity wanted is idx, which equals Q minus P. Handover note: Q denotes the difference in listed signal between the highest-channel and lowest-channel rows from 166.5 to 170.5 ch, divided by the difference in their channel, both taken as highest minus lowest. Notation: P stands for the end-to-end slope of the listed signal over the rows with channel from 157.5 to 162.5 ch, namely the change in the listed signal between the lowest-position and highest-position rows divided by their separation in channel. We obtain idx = 0.5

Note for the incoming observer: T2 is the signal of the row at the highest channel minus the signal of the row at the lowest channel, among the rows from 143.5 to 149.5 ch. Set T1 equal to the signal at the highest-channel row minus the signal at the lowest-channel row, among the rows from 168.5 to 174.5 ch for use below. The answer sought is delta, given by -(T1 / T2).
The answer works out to -1.5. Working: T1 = 5.1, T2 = 3.5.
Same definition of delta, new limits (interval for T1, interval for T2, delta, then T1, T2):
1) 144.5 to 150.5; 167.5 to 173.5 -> -0.4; 1.4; 3.5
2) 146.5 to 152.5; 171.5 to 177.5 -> -1.0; 2.5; 2.6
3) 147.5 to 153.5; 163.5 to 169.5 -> -0.3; 0.4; 1.2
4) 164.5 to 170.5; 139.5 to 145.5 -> 1.2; 2.7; -2.2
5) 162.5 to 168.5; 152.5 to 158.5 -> -0.6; -1.4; -2.3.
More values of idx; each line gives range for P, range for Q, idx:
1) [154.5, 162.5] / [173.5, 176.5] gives -0.8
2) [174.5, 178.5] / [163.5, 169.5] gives -0.1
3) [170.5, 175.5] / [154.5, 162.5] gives -1.2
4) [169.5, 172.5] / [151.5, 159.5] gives 0.4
